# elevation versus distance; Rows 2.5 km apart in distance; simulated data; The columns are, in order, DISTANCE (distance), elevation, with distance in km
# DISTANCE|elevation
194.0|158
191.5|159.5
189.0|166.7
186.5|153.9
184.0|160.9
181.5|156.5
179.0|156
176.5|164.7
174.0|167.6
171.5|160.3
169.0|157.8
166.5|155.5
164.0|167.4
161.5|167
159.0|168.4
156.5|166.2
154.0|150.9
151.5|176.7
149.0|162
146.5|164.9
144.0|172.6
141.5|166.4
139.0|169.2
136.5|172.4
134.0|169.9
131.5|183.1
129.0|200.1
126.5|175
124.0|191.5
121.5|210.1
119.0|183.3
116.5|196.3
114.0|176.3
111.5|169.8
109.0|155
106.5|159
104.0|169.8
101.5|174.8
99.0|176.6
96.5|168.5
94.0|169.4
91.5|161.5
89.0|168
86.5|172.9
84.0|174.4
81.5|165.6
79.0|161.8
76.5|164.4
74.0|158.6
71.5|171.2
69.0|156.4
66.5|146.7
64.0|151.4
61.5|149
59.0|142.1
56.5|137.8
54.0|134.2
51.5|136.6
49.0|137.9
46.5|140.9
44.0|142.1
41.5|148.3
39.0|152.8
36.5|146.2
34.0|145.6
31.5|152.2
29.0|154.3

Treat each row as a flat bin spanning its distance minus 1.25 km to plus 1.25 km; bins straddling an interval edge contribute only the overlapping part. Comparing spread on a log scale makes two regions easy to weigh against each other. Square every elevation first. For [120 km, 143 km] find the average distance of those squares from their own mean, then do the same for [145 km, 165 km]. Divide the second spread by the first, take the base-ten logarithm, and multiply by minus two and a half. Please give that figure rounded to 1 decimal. 1.2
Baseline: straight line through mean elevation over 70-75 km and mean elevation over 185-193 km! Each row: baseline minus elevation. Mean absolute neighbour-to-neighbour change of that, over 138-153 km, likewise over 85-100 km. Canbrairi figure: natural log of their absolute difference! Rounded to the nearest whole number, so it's 0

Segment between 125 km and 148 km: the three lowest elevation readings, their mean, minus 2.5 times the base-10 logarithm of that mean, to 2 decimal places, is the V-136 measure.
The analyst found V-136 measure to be -5.56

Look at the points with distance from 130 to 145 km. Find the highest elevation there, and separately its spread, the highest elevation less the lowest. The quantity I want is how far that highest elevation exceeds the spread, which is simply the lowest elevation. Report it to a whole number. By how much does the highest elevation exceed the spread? 166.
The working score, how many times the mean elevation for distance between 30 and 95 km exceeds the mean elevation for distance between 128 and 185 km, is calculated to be 0.92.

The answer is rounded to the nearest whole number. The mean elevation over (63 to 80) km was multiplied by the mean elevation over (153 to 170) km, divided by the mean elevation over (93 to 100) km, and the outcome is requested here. 150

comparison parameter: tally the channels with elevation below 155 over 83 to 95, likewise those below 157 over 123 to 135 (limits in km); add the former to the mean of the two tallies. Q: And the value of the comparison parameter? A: 0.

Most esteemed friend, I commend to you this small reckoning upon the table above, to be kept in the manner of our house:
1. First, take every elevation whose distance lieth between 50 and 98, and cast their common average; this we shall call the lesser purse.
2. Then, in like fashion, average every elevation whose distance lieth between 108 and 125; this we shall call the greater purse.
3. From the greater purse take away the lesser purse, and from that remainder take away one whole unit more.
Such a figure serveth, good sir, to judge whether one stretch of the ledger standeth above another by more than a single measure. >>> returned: 25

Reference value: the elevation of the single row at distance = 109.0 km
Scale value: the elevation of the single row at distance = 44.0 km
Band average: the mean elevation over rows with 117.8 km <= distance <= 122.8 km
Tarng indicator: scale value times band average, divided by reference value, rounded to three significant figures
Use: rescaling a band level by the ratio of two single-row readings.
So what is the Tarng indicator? 180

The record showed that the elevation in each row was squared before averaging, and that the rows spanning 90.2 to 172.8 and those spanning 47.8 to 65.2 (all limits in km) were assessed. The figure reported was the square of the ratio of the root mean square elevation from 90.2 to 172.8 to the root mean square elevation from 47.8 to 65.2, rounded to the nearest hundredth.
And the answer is 1.48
